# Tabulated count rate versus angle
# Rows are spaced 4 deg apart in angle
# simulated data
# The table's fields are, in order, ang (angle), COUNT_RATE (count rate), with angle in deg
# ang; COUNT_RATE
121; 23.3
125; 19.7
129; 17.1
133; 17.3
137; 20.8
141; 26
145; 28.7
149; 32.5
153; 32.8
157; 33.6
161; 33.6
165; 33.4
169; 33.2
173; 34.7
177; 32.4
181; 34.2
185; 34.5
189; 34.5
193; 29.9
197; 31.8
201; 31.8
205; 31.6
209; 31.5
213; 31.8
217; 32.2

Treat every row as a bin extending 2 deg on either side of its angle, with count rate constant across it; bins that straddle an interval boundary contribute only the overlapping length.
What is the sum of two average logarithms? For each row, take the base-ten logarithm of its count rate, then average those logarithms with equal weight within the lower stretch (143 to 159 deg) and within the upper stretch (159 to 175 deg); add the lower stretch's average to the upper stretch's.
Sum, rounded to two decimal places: 3.03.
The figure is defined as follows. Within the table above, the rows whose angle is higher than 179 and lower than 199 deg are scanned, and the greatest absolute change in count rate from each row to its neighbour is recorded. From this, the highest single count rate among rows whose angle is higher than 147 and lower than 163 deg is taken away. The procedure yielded -29.0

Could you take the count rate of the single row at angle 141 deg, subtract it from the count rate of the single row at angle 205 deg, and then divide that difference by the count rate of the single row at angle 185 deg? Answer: 0.16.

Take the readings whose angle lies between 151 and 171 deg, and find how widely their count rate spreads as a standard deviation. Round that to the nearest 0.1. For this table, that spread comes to 0.3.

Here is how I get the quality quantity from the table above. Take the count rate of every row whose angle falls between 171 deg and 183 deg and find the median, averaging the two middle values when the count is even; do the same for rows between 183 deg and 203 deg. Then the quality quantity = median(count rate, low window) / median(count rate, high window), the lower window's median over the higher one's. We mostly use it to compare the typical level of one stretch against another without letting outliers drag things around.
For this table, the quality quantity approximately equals 1.08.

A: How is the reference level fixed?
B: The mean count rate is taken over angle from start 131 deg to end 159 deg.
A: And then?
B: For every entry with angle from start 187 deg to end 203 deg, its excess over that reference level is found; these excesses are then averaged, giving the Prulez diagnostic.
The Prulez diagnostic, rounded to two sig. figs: 4.6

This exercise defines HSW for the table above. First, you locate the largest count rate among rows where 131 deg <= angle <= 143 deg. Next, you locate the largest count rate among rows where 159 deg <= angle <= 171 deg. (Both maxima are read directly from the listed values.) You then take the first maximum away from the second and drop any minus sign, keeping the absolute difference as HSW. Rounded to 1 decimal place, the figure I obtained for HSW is 7.6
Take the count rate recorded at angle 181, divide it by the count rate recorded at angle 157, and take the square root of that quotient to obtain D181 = 1.01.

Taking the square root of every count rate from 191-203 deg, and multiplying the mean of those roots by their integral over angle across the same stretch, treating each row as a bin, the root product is 374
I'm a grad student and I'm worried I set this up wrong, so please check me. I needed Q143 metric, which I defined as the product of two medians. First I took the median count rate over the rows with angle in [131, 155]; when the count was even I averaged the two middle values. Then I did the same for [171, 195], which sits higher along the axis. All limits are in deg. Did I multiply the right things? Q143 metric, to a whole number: 939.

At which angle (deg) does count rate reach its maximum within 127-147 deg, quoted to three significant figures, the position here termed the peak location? 145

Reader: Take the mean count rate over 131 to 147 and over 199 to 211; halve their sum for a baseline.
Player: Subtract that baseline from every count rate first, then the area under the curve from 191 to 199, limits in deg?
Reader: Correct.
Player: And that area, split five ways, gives 5.5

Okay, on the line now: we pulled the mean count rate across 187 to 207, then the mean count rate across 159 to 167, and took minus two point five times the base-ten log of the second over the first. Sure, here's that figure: -0.05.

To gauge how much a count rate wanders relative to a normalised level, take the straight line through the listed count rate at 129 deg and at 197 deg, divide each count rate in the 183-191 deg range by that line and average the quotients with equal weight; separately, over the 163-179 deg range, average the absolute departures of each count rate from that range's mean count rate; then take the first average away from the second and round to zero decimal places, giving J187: -1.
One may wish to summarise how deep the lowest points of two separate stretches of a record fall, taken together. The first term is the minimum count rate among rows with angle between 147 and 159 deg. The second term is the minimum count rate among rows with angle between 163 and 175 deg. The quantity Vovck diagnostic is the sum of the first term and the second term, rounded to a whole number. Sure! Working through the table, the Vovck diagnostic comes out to 66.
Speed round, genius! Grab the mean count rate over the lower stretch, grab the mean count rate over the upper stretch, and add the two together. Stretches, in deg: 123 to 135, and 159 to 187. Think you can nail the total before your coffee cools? 51.7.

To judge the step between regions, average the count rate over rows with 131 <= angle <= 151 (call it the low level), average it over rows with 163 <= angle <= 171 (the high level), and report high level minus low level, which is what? 8.2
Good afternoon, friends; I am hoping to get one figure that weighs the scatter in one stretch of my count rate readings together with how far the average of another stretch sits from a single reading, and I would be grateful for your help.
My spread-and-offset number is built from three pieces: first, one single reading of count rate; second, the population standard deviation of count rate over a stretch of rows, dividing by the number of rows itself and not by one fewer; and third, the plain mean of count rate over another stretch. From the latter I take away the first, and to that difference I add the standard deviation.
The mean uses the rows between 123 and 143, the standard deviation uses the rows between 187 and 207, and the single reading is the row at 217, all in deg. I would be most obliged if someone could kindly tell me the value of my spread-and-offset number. -11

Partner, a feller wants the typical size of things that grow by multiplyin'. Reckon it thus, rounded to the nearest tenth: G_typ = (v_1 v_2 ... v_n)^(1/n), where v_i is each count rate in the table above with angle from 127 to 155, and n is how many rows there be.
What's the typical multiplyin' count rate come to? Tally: 24.2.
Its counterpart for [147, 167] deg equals 33.2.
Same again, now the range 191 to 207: 31.3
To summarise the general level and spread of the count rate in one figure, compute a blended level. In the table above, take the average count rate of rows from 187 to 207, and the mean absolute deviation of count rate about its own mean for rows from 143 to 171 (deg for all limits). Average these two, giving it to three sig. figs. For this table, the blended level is 16.5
